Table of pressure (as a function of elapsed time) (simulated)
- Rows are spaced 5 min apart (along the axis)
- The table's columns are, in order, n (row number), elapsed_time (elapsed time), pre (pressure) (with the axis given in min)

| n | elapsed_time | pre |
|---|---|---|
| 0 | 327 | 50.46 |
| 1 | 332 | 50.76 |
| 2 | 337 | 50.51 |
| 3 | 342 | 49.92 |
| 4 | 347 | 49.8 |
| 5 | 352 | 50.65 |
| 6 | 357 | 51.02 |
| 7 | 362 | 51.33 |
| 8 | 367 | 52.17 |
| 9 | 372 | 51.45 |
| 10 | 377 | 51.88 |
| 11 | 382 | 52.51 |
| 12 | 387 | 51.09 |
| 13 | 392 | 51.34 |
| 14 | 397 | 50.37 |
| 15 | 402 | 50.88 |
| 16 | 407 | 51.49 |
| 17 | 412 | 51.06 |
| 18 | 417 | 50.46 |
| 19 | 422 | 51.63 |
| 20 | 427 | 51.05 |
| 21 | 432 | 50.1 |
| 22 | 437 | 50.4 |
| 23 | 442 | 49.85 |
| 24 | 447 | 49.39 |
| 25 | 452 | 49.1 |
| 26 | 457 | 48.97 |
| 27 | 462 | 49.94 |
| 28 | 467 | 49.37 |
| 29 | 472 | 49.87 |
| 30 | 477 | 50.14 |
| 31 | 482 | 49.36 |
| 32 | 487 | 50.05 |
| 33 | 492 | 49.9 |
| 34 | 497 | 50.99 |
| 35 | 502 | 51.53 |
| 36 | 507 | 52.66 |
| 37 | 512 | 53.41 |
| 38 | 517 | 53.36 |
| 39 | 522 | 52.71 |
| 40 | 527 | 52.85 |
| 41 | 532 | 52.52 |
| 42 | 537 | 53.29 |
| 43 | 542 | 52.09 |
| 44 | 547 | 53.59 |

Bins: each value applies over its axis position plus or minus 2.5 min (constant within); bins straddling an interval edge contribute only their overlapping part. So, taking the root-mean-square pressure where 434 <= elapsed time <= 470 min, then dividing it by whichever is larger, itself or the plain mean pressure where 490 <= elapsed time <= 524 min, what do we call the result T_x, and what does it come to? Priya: 0.95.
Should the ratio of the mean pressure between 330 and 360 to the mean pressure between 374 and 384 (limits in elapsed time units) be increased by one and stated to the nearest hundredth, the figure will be 1.97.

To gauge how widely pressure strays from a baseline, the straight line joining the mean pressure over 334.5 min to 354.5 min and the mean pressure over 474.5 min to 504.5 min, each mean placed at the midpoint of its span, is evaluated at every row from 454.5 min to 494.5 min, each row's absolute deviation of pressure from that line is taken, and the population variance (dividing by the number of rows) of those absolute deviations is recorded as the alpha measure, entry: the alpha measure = 0.15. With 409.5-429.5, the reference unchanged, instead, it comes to 0.17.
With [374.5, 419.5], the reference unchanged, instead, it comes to 0.41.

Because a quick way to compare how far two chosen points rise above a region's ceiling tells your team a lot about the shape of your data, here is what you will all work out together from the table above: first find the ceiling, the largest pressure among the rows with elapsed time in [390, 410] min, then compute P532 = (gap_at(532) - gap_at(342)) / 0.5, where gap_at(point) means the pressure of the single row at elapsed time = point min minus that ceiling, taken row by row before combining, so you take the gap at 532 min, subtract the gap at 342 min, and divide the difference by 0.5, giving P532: 5.2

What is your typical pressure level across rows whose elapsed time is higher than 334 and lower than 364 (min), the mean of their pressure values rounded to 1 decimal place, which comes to 50.5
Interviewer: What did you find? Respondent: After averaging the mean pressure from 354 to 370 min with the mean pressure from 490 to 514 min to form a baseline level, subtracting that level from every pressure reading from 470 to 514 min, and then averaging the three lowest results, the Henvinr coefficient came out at -1.9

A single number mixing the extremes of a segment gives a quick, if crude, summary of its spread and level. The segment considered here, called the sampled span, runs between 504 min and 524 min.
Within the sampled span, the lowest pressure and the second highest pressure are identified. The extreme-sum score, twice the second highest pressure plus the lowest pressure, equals 159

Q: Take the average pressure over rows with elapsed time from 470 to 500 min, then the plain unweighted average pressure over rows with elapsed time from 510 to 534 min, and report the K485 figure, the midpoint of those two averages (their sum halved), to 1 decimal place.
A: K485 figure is 51.5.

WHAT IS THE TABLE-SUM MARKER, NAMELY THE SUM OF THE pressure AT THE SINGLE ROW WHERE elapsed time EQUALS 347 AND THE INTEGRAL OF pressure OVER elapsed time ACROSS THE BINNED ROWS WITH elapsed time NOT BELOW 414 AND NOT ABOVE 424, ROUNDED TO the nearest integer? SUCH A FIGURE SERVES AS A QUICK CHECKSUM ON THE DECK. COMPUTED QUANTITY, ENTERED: 560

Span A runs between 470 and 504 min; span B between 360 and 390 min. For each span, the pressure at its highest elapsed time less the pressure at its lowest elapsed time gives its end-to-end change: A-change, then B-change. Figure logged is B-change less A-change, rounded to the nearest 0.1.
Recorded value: -1.9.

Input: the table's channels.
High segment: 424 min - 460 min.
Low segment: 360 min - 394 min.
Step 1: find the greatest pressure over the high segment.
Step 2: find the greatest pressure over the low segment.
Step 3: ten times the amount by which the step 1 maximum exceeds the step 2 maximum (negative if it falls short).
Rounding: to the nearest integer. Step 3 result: -15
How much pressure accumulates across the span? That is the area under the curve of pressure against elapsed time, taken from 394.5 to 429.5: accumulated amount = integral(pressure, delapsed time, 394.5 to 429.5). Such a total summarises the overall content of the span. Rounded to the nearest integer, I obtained 1785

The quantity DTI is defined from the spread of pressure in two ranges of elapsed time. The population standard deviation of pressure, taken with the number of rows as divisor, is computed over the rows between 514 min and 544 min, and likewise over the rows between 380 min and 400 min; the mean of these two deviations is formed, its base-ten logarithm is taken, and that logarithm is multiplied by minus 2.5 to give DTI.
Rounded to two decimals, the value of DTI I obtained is 0.55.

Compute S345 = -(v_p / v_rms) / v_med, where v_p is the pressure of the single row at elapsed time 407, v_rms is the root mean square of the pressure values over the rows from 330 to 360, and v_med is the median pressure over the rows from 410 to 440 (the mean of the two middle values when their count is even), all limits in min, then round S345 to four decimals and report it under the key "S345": -0.0201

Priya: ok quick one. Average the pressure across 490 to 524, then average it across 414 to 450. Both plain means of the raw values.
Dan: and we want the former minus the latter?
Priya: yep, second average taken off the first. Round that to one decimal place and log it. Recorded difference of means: 1.7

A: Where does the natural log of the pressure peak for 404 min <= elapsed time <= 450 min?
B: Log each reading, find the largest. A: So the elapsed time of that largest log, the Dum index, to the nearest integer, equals 422 min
